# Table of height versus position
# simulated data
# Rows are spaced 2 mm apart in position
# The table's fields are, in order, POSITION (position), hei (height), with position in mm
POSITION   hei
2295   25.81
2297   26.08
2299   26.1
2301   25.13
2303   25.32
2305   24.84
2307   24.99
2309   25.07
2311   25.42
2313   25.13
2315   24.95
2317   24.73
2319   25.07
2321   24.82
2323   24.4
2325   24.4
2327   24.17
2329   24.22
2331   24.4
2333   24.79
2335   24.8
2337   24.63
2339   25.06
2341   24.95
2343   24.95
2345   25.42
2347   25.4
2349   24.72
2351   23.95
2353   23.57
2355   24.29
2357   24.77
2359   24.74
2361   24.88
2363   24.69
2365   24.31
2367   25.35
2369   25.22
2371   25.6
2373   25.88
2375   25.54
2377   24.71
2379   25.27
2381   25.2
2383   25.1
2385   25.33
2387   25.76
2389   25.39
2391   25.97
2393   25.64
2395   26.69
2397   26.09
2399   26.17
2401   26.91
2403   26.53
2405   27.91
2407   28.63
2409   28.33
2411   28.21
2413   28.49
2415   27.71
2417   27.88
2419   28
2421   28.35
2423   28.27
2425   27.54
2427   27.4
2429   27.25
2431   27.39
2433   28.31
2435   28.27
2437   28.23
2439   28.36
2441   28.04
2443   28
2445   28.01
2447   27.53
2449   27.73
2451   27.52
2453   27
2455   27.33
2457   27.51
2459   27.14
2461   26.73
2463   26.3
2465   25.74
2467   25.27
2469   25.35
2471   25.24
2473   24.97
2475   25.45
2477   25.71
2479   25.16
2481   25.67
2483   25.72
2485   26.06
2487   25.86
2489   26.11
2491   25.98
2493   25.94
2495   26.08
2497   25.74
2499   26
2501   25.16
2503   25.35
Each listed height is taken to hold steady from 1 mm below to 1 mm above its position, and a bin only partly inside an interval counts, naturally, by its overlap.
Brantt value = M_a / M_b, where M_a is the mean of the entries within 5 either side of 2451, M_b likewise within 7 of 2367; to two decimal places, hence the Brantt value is 1.09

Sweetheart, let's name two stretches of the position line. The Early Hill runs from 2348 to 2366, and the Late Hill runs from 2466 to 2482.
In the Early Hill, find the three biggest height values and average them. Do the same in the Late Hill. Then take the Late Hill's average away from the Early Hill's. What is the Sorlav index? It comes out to -0.8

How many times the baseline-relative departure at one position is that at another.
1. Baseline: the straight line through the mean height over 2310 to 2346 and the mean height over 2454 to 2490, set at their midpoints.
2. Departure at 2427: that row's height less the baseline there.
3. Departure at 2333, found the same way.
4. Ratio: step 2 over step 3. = -39.6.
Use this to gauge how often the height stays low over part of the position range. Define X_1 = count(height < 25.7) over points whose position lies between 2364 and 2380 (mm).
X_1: 7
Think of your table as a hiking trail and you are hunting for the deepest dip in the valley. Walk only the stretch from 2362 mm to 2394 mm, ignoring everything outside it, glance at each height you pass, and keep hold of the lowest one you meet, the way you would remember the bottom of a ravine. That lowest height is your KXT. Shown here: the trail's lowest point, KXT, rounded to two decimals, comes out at 24.31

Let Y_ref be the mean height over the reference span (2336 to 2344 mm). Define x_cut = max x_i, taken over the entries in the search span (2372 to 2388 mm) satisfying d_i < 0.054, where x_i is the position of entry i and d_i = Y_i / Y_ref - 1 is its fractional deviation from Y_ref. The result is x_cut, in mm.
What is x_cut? 2387 mm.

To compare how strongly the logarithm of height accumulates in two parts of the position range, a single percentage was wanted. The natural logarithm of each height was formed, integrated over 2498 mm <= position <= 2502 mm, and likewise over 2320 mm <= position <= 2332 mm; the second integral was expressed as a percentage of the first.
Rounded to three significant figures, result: 296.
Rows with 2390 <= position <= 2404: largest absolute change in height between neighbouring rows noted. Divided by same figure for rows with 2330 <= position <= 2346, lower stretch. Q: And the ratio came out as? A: 2.2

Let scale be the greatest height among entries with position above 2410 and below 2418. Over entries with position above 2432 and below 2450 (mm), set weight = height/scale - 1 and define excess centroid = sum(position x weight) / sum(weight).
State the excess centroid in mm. 2443.7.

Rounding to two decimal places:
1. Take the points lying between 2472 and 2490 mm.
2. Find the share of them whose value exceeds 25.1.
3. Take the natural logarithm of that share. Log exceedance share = -0.12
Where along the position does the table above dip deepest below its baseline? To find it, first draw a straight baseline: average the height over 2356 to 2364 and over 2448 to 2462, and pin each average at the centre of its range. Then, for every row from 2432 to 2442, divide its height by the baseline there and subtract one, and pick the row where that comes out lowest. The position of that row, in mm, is 2441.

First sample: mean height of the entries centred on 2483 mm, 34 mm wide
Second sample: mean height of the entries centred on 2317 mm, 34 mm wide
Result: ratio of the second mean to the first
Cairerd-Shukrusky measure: 0.97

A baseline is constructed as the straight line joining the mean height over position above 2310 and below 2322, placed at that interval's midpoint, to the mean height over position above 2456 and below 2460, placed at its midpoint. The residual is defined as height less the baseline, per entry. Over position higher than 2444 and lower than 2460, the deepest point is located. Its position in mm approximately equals 2453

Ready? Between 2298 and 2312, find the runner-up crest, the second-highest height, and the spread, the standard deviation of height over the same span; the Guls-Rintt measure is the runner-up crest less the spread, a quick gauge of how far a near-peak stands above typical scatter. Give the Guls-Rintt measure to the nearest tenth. 25.0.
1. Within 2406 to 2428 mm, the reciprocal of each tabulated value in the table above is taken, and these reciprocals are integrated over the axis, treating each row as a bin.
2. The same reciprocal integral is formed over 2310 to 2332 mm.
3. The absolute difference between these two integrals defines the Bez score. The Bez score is 0.11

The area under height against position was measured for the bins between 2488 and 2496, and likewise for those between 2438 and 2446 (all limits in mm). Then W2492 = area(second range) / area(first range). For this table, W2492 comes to 1.08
